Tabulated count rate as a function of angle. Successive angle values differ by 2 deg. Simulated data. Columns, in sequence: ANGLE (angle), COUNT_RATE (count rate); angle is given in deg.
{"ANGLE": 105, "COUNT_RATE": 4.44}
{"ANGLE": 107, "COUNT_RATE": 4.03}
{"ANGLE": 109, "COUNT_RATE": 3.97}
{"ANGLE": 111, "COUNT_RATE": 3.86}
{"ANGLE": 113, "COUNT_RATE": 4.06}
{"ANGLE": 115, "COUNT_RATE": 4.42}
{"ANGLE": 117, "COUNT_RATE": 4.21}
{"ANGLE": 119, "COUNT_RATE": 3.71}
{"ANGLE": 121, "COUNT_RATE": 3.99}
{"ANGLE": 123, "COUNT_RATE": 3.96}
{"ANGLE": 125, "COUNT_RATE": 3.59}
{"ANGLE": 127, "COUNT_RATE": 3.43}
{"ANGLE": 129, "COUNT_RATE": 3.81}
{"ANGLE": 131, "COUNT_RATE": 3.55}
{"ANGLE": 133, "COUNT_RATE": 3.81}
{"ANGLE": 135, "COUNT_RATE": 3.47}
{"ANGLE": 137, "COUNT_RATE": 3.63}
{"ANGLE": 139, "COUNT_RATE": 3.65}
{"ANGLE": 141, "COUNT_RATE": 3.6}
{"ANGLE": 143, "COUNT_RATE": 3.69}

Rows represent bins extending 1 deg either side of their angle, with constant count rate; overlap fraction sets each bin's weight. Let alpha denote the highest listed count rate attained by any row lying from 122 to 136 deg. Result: 3.96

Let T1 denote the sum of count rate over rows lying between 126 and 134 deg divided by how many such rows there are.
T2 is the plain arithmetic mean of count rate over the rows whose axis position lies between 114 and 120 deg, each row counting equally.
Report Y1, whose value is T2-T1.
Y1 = 0.46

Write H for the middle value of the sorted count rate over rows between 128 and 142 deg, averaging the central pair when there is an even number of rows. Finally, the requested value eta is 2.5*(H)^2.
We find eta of 33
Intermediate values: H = 3.63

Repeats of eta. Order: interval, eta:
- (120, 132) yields 34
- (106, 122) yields 40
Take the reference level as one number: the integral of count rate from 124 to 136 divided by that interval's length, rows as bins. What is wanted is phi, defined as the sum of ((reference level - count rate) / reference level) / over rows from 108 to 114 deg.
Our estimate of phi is -0.294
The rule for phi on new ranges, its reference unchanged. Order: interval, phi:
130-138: -0.006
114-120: -0.418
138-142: -0.008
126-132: 0.011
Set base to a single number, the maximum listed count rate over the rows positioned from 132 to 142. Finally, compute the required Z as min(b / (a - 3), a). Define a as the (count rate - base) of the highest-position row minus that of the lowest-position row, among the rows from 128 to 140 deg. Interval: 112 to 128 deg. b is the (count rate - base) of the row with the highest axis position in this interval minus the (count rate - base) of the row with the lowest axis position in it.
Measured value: -0.16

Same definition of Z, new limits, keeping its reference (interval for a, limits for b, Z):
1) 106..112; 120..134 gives -0.17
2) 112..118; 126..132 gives -0.04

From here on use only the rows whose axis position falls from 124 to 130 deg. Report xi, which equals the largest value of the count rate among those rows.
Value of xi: 3.81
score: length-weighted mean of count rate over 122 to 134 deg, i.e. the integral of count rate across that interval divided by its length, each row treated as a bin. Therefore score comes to 3.69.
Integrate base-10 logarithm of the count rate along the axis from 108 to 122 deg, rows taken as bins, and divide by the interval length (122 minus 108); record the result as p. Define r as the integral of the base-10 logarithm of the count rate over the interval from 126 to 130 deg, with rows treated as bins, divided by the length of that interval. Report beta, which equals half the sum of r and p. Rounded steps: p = 0.605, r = 0.558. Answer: 0.581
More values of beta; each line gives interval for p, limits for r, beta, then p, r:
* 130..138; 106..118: 0.585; 0.558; 0.611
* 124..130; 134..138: 0.554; 0.557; 0.550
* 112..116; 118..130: 0.600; 0.627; 0.573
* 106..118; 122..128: 0.587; 0.611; 0.563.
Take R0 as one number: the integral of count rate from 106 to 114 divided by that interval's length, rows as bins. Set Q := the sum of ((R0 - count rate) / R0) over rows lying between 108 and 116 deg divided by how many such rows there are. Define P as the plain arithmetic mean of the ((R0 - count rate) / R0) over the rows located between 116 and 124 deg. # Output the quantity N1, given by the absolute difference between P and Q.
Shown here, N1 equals 0.028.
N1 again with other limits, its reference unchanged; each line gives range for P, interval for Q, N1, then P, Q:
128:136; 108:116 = 0.105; 0.08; -0.024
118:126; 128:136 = 0.038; 0.04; 0.080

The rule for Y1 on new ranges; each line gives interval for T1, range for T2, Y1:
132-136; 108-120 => 0.40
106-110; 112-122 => 0.08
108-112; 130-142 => -0.30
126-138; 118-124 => 0.27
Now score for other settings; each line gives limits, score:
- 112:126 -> 3.99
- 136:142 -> 3.63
